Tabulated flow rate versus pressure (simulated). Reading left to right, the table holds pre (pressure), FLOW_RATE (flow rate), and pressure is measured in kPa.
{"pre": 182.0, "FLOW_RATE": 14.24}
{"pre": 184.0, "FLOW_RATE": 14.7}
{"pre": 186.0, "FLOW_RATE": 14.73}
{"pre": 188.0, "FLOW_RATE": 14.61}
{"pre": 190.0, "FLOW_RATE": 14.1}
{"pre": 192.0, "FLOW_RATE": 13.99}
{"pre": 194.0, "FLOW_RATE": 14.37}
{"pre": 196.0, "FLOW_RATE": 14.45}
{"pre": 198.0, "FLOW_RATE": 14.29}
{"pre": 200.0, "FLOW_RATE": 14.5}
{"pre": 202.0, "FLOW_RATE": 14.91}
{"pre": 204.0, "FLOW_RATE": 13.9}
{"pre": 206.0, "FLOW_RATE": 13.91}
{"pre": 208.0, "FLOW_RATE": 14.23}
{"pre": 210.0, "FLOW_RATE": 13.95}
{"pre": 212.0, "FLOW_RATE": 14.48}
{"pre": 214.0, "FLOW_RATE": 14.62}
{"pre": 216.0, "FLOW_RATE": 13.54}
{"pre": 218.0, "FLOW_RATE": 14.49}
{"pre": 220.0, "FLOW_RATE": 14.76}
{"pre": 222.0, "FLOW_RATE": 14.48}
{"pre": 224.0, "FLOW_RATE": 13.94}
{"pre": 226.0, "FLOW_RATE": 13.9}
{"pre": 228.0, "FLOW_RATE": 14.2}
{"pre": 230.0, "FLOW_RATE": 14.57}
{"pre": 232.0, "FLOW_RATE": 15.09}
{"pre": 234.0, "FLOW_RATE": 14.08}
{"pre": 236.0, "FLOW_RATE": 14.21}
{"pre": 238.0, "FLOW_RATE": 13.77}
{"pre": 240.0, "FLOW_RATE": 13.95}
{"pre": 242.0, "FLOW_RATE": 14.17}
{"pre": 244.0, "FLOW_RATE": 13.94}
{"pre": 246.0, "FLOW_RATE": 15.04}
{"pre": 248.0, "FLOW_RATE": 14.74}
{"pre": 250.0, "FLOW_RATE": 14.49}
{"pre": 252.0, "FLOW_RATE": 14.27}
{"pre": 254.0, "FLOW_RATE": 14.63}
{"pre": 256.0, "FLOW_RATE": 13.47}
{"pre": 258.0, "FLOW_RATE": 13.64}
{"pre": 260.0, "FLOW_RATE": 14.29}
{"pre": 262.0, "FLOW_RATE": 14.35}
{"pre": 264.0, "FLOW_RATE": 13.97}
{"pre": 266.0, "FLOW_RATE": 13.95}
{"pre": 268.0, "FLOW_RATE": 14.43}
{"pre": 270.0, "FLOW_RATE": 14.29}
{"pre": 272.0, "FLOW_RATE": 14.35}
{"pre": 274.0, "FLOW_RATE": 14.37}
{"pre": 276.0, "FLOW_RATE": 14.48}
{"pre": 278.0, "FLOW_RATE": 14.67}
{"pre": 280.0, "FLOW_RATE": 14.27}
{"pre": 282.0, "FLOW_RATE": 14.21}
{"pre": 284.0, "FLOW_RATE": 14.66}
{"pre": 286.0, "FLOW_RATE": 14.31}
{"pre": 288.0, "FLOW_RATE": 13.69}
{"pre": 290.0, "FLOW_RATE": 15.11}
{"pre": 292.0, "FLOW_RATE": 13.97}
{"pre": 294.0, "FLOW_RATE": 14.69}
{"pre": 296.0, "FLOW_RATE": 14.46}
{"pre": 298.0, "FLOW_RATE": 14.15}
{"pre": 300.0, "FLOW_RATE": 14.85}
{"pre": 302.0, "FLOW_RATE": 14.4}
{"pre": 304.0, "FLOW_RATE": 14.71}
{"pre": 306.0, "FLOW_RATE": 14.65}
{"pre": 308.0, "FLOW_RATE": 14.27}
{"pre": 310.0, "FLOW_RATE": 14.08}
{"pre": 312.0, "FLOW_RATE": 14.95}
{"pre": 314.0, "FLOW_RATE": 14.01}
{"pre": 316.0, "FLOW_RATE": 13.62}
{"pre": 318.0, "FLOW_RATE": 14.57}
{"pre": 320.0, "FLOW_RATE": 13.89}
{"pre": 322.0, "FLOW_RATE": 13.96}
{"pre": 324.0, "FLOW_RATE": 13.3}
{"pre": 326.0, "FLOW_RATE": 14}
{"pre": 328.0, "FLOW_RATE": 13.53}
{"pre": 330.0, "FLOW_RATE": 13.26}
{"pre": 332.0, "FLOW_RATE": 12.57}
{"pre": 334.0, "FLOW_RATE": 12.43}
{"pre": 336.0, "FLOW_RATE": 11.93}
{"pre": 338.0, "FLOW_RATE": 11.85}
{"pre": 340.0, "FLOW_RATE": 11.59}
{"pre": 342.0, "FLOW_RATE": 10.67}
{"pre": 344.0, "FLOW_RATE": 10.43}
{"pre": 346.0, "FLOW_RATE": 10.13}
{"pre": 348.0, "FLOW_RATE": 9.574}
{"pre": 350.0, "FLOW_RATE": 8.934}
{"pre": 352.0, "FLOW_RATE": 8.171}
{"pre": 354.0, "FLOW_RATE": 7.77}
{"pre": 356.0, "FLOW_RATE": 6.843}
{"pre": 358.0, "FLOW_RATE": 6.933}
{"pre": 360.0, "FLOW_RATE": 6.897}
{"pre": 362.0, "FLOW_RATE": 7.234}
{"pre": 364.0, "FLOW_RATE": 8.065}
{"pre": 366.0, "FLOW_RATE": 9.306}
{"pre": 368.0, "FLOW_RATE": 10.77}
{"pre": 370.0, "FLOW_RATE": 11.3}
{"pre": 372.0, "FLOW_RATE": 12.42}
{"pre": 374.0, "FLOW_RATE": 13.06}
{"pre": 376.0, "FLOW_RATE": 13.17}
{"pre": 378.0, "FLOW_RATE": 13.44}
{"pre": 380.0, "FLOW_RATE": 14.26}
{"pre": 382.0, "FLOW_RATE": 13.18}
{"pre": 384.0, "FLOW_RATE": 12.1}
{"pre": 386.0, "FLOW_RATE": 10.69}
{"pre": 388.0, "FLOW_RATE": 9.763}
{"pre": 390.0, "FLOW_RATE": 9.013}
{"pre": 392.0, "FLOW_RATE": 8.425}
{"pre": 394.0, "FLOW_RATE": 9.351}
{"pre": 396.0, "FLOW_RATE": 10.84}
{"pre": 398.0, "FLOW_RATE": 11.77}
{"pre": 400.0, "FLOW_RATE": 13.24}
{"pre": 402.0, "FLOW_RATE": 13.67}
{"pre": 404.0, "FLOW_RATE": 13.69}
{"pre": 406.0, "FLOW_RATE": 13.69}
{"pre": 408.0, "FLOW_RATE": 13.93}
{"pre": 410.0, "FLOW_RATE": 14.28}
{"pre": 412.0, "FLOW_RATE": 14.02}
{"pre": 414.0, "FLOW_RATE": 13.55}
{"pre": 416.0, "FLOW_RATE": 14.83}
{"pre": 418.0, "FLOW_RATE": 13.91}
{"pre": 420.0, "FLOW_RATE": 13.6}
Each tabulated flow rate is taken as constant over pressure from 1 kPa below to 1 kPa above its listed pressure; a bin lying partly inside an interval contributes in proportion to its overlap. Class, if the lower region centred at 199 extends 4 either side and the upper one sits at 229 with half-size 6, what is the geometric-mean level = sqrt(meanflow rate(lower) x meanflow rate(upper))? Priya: 14.4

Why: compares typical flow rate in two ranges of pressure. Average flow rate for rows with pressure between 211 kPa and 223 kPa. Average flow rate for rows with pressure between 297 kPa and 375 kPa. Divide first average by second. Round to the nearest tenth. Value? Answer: 1.2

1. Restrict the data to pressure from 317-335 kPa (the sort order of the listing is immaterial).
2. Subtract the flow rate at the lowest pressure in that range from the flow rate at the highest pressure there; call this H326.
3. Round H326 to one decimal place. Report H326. -2.1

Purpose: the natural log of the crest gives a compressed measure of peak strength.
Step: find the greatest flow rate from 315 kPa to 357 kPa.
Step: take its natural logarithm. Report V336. 2.68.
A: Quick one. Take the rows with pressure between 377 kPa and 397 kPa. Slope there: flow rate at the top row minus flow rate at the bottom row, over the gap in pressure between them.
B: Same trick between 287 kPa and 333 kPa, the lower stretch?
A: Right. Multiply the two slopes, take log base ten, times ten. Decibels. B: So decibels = -24.3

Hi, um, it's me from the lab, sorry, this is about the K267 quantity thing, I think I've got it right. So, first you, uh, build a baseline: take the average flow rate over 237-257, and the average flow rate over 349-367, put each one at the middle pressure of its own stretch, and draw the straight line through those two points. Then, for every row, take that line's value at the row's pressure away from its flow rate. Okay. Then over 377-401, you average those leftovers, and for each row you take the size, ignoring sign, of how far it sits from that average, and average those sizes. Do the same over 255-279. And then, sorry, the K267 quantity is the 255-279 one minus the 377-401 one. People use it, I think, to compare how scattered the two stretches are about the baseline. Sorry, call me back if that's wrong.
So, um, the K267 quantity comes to -1.0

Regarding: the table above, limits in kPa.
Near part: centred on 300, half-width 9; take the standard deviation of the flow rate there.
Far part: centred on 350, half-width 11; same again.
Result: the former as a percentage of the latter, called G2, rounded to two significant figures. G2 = 17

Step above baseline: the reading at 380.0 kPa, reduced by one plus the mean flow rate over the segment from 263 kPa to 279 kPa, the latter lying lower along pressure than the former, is -1.1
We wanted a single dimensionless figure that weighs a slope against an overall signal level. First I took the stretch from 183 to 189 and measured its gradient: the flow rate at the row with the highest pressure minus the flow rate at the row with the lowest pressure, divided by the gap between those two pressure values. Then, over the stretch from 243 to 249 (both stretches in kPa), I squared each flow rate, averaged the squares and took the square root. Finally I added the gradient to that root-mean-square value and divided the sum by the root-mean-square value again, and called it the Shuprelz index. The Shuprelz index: 1.00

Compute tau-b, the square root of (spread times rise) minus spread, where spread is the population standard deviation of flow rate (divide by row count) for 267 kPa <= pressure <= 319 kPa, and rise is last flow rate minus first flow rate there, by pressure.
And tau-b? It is -0.13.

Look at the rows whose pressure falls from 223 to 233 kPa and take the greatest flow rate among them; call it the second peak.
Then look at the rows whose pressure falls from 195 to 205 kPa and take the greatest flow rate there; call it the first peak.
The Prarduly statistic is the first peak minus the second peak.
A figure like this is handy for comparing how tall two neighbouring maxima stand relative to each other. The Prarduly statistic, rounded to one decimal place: -0.2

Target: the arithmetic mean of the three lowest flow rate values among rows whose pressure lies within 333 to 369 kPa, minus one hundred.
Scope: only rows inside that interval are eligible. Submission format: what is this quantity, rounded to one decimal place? -93.1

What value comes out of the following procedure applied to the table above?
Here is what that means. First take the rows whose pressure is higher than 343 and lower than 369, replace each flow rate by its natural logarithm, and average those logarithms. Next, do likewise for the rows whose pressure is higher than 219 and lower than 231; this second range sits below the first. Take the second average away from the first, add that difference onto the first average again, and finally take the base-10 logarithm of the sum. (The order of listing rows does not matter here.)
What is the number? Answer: 0.21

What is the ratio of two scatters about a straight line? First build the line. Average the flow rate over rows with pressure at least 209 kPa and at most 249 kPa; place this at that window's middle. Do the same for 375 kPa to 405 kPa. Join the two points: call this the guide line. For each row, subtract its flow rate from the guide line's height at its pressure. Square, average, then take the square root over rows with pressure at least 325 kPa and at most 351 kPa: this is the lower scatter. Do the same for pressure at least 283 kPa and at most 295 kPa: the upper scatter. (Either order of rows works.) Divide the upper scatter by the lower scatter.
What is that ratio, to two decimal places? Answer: 0.68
